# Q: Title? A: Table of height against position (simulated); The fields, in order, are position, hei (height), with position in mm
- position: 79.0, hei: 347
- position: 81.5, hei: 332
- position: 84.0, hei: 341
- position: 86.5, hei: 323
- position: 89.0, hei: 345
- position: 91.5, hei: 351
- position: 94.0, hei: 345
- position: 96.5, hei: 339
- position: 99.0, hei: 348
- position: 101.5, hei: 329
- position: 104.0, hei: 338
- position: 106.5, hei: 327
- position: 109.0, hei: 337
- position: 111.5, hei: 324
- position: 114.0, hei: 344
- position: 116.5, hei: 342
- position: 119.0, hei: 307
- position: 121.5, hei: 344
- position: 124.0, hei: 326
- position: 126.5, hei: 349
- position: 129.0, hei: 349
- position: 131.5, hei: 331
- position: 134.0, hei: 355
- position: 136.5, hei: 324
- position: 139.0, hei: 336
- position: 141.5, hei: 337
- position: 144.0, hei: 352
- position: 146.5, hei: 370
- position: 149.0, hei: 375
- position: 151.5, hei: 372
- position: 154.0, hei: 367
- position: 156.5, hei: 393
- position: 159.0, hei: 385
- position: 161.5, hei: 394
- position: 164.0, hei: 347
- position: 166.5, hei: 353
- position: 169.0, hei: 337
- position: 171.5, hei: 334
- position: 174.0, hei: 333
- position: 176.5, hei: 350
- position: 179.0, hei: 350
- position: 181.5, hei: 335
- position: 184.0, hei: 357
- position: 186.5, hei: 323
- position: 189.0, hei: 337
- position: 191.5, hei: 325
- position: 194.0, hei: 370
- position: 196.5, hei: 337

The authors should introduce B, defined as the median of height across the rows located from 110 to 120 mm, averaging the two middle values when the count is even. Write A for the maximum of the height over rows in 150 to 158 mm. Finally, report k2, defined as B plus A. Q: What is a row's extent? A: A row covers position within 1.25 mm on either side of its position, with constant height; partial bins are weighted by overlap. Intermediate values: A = 393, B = 333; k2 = 726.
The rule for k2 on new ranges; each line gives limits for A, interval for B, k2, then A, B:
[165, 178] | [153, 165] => 738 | 353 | 385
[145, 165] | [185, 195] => 725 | 394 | 331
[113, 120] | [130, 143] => 680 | 344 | 336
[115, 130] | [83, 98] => 692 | 349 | 343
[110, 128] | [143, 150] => 719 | 349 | 370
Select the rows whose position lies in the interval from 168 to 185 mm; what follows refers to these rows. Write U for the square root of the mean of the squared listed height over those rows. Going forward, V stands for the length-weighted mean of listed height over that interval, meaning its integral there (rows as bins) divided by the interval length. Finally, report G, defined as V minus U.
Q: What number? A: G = -0.26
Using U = 342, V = 342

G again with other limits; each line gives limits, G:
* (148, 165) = 0.14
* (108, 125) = -0.23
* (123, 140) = 0.03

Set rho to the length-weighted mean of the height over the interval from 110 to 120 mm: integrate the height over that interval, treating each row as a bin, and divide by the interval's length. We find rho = 330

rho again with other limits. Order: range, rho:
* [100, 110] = 333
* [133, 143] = 338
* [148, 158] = 377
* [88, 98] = 345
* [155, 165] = 380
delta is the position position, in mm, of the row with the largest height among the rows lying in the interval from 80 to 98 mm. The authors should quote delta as 91.5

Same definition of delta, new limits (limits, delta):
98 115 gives 99.0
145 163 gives 161.5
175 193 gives 184.0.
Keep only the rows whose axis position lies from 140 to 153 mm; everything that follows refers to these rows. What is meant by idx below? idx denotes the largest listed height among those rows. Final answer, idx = 375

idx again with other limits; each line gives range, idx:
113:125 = 344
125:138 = 355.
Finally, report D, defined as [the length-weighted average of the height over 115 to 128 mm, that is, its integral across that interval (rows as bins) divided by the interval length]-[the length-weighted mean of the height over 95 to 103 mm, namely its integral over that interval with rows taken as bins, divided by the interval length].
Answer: -5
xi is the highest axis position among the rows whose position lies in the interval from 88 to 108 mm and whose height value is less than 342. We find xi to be 106.5 mm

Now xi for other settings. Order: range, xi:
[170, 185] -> 181.5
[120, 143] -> 141.5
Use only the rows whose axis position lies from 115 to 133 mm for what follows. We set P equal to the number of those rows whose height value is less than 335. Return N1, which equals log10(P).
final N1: 0.48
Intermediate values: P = 3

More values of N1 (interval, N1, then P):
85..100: 0.00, 1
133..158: 0.00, 1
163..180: 0.30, 2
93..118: 0.48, 3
